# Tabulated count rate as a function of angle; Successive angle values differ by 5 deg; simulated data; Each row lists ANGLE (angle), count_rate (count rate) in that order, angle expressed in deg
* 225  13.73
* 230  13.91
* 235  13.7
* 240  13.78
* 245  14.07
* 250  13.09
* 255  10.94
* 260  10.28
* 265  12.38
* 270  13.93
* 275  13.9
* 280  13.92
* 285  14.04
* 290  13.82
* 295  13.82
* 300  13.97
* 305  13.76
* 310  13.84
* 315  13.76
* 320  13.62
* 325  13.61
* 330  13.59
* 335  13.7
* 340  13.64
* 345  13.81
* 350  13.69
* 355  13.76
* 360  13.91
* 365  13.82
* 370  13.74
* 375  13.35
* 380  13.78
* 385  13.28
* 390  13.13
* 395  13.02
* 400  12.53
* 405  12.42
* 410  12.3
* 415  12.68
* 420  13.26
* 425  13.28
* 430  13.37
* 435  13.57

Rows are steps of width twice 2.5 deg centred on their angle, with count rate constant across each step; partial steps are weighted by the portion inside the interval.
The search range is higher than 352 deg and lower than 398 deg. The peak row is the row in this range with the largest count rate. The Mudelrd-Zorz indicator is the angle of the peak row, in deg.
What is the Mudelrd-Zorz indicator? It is 360 deg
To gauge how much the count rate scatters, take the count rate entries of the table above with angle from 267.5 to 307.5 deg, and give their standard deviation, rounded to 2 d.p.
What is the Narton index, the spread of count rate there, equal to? 0.09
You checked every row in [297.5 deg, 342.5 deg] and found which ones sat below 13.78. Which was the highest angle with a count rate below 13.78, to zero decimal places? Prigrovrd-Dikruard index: 340 deg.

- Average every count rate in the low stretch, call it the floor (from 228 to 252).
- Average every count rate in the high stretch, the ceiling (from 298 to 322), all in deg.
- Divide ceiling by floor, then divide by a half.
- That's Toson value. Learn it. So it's 2.01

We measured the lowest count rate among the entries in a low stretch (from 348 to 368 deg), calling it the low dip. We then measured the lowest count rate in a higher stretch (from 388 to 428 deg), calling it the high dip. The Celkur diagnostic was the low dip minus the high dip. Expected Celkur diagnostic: 1.4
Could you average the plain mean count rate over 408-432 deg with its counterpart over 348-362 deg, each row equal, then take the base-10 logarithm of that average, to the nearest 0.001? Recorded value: 1.127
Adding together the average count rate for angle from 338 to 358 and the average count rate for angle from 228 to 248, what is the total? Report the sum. 27.6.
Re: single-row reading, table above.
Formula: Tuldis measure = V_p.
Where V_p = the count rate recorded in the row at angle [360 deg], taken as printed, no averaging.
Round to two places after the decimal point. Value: 13.91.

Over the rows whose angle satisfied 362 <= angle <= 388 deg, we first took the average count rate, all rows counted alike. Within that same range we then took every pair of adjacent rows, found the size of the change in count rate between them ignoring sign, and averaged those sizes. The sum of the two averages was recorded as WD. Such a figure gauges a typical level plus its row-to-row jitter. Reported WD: 13.9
